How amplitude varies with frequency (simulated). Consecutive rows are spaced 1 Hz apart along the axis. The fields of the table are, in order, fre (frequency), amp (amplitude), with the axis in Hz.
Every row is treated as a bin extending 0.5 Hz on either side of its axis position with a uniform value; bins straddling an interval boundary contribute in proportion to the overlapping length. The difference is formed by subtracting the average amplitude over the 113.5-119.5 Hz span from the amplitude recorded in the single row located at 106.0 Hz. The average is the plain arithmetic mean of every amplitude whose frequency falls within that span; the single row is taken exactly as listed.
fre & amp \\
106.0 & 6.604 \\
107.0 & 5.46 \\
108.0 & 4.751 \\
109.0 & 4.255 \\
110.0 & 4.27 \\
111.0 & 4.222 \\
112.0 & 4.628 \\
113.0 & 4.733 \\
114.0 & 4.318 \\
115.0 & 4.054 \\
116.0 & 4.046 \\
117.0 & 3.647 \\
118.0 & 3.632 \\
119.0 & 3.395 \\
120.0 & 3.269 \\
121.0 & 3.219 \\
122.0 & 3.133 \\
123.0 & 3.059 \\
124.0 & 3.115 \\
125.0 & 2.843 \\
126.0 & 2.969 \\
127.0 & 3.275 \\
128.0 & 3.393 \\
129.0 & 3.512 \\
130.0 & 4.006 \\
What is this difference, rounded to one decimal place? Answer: 2.8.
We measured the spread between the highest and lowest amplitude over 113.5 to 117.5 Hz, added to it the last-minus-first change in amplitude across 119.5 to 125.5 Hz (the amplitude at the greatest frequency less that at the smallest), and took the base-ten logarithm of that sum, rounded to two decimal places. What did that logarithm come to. -0.61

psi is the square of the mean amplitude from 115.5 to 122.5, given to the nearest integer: 12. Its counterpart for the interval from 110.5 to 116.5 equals 19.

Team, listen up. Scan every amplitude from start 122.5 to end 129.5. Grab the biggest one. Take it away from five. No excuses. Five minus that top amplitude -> 1.5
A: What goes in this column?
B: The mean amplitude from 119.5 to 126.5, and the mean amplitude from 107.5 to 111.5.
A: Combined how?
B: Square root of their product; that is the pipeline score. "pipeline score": 3.67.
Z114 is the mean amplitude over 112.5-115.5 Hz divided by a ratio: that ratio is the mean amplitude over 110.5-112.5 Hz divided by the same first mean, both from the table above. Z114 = 4.3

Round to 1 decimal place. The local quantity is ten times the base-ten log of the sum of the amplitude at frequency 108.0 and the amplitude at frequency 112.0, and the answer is 9.7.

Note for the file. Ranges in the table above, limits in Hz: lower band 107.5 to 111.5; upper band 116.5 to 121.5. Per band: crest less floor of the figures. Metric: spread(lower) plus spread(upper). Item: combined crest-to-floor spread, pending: 1.0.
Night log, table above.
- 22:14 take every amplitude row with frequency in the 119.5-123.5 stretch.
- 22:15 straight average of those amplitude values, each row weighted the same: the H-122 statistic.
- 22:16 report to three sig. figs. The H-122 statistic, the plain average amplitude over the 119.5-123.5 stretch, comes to 3.17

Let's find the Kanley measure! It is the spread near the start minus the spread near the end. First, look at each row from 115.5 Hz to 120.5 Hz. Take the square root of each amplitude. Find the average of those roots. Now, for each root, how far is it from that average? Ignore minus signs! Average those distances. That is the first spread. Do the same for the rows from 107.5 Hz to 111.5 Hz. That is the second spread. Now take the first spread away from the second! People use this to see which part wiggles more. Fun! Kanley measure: -0.01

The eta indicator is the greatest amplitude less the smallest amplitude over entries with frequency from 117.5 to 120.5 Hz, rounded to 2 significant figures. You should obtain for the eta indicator 0.36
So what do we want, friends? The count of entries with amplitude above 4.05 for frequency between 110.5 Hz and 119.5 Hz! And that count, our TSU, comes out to 5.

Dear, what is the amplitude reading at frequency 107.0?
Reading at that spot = 5.46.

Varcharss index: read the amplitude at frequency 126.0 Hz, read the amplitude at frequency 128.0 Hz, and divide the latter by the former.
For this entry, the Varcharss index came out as 1.14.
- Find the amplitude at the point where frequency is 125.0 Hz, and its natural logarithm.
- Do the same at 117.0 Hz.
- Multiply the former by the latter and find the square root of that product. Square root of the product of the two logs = 1.16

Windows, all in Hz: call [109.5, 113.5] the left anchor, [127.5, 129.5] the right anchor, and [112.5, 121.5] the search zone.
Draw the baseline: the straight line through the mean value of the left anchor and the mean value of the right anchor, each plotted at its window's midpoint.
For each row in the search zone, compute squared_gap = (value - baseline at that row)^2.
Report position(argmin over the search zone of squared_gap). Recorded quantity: 114.0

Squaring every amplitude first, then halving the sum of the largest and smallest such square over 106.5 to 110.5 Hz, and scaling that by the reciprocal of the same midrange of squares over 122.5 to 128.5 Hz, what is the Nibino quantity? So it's 2.4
